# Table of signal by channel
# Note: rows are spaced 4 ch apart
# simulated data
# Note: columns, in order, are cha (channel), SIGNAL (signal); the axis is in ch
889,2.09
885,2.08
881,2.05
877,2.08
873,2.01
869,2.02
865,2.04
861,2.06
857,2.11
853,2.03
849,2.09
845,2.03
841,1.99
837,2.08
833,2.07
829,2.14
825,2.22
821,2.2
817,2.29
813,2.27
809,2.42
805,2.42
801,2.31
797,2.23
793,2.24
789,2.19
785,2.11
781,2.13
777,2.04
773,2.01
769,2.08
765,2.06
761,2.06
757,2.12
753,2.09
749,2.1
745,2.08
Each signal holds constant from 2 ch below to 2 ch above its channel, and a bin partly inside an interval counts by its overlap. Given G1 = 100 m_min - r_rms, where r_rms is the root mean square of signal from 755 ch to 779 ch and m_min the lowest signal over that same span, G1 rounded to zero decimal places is 199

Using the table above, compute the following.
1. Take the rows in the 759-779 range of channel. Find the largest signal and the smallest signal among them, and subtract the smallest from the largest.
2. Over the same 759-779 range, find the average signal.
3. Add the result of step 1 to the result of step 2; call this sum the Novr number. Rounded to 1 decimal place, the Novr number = 2.1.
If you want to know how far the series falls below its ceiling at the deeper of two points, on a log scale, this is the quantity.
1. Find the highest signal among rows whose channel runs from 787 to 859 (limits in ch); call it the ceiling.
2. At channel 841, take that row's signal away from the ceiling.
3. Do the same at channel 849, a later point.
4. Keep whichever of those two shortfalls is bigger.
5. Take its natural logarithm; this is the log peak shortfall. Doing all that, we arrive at -0.84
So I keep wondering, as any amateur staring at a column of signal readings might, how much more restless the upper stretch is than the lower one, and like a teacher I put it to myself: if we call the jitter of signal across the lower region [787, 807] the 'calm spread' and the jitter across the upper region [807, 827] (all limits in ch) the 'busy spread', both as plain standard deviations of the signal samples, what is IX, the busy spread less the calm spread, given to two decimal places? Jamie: 0.00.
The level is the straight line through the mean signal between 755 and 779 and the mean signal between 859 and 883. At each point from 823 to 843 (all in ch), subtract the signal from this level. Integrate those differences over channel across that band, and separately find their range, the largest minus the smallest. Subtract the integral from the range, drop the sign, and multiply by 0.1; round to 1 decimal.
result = 0.1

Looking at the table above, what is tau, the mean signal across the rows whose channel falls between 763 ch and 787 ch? 2.07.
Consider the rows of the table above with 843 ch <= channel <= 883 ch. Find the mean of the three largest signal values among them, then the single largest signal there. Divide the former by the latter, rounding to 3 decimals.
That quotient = 0.992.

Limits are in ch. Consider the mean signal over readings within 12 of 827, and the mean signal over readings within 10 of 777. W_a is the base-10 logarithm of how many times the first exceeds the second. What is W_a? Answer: 0.02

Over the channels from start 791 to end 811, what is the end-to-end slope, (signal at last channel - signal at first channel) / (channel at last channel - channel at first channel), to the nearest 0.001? 0.011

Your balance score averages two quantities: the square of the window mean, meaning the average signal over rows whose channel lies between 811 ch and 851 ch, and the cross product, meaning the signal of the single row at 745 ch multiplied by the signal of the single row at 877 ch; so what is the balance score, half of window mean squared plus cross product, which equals 4.45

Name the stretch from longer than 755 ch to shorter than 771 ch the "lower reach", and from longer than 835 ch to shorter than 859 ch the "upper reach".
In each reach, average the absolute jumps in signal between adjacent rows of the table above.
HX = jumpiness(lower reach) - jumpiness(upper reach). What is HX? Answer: -0.039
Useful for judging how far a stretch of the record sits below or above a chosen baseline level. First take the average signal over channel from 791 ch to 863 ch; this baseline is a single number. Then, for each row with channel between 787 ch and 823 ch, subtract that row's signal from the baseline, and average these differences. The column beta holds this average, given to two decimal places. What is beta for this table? -0.11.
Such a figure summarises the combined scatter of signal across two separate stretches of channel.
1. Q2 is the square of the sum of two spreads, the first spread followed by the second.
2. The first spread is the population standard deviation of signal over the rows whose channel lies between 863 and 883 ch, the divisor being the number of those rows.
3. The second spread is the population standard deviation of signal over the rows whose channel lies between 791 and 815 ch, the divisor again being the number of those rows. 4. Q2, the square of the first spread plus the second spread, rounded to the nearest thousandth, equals 0.011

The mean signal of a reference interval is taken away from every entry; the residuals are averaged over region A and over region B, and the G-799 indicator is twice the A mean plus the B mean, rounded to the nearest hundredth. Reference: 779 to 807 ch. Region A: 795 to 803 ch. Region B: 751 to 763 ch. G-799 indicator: -0.07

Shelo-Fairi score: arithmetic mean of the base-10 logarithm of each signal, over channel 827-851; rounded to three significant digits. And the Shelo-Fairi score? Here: 0.315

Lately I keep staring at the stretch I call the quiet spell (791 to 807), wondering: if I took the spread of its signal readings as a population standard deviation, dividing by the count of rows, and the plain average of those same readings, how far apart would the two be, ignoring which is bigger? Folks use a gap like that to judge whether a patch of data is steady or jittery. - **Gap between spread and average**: 2.22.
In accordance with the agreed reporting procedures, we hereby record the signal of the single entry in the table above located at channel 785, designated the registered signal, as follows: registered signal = 2.11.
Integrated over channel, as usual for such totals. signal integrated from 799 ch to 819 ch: 46.8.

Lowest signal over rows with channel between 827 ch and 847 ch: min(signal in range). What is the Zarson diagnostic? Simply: 1.99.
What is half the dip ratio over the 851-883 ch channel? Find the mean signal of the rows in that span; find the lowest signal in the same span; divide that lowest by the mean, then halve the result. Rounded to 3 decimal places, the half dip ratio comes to 0.490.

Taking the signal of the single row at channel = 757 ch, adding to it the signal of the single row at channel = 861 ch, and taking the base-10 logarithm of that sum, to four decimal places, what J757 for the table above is 0.6212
